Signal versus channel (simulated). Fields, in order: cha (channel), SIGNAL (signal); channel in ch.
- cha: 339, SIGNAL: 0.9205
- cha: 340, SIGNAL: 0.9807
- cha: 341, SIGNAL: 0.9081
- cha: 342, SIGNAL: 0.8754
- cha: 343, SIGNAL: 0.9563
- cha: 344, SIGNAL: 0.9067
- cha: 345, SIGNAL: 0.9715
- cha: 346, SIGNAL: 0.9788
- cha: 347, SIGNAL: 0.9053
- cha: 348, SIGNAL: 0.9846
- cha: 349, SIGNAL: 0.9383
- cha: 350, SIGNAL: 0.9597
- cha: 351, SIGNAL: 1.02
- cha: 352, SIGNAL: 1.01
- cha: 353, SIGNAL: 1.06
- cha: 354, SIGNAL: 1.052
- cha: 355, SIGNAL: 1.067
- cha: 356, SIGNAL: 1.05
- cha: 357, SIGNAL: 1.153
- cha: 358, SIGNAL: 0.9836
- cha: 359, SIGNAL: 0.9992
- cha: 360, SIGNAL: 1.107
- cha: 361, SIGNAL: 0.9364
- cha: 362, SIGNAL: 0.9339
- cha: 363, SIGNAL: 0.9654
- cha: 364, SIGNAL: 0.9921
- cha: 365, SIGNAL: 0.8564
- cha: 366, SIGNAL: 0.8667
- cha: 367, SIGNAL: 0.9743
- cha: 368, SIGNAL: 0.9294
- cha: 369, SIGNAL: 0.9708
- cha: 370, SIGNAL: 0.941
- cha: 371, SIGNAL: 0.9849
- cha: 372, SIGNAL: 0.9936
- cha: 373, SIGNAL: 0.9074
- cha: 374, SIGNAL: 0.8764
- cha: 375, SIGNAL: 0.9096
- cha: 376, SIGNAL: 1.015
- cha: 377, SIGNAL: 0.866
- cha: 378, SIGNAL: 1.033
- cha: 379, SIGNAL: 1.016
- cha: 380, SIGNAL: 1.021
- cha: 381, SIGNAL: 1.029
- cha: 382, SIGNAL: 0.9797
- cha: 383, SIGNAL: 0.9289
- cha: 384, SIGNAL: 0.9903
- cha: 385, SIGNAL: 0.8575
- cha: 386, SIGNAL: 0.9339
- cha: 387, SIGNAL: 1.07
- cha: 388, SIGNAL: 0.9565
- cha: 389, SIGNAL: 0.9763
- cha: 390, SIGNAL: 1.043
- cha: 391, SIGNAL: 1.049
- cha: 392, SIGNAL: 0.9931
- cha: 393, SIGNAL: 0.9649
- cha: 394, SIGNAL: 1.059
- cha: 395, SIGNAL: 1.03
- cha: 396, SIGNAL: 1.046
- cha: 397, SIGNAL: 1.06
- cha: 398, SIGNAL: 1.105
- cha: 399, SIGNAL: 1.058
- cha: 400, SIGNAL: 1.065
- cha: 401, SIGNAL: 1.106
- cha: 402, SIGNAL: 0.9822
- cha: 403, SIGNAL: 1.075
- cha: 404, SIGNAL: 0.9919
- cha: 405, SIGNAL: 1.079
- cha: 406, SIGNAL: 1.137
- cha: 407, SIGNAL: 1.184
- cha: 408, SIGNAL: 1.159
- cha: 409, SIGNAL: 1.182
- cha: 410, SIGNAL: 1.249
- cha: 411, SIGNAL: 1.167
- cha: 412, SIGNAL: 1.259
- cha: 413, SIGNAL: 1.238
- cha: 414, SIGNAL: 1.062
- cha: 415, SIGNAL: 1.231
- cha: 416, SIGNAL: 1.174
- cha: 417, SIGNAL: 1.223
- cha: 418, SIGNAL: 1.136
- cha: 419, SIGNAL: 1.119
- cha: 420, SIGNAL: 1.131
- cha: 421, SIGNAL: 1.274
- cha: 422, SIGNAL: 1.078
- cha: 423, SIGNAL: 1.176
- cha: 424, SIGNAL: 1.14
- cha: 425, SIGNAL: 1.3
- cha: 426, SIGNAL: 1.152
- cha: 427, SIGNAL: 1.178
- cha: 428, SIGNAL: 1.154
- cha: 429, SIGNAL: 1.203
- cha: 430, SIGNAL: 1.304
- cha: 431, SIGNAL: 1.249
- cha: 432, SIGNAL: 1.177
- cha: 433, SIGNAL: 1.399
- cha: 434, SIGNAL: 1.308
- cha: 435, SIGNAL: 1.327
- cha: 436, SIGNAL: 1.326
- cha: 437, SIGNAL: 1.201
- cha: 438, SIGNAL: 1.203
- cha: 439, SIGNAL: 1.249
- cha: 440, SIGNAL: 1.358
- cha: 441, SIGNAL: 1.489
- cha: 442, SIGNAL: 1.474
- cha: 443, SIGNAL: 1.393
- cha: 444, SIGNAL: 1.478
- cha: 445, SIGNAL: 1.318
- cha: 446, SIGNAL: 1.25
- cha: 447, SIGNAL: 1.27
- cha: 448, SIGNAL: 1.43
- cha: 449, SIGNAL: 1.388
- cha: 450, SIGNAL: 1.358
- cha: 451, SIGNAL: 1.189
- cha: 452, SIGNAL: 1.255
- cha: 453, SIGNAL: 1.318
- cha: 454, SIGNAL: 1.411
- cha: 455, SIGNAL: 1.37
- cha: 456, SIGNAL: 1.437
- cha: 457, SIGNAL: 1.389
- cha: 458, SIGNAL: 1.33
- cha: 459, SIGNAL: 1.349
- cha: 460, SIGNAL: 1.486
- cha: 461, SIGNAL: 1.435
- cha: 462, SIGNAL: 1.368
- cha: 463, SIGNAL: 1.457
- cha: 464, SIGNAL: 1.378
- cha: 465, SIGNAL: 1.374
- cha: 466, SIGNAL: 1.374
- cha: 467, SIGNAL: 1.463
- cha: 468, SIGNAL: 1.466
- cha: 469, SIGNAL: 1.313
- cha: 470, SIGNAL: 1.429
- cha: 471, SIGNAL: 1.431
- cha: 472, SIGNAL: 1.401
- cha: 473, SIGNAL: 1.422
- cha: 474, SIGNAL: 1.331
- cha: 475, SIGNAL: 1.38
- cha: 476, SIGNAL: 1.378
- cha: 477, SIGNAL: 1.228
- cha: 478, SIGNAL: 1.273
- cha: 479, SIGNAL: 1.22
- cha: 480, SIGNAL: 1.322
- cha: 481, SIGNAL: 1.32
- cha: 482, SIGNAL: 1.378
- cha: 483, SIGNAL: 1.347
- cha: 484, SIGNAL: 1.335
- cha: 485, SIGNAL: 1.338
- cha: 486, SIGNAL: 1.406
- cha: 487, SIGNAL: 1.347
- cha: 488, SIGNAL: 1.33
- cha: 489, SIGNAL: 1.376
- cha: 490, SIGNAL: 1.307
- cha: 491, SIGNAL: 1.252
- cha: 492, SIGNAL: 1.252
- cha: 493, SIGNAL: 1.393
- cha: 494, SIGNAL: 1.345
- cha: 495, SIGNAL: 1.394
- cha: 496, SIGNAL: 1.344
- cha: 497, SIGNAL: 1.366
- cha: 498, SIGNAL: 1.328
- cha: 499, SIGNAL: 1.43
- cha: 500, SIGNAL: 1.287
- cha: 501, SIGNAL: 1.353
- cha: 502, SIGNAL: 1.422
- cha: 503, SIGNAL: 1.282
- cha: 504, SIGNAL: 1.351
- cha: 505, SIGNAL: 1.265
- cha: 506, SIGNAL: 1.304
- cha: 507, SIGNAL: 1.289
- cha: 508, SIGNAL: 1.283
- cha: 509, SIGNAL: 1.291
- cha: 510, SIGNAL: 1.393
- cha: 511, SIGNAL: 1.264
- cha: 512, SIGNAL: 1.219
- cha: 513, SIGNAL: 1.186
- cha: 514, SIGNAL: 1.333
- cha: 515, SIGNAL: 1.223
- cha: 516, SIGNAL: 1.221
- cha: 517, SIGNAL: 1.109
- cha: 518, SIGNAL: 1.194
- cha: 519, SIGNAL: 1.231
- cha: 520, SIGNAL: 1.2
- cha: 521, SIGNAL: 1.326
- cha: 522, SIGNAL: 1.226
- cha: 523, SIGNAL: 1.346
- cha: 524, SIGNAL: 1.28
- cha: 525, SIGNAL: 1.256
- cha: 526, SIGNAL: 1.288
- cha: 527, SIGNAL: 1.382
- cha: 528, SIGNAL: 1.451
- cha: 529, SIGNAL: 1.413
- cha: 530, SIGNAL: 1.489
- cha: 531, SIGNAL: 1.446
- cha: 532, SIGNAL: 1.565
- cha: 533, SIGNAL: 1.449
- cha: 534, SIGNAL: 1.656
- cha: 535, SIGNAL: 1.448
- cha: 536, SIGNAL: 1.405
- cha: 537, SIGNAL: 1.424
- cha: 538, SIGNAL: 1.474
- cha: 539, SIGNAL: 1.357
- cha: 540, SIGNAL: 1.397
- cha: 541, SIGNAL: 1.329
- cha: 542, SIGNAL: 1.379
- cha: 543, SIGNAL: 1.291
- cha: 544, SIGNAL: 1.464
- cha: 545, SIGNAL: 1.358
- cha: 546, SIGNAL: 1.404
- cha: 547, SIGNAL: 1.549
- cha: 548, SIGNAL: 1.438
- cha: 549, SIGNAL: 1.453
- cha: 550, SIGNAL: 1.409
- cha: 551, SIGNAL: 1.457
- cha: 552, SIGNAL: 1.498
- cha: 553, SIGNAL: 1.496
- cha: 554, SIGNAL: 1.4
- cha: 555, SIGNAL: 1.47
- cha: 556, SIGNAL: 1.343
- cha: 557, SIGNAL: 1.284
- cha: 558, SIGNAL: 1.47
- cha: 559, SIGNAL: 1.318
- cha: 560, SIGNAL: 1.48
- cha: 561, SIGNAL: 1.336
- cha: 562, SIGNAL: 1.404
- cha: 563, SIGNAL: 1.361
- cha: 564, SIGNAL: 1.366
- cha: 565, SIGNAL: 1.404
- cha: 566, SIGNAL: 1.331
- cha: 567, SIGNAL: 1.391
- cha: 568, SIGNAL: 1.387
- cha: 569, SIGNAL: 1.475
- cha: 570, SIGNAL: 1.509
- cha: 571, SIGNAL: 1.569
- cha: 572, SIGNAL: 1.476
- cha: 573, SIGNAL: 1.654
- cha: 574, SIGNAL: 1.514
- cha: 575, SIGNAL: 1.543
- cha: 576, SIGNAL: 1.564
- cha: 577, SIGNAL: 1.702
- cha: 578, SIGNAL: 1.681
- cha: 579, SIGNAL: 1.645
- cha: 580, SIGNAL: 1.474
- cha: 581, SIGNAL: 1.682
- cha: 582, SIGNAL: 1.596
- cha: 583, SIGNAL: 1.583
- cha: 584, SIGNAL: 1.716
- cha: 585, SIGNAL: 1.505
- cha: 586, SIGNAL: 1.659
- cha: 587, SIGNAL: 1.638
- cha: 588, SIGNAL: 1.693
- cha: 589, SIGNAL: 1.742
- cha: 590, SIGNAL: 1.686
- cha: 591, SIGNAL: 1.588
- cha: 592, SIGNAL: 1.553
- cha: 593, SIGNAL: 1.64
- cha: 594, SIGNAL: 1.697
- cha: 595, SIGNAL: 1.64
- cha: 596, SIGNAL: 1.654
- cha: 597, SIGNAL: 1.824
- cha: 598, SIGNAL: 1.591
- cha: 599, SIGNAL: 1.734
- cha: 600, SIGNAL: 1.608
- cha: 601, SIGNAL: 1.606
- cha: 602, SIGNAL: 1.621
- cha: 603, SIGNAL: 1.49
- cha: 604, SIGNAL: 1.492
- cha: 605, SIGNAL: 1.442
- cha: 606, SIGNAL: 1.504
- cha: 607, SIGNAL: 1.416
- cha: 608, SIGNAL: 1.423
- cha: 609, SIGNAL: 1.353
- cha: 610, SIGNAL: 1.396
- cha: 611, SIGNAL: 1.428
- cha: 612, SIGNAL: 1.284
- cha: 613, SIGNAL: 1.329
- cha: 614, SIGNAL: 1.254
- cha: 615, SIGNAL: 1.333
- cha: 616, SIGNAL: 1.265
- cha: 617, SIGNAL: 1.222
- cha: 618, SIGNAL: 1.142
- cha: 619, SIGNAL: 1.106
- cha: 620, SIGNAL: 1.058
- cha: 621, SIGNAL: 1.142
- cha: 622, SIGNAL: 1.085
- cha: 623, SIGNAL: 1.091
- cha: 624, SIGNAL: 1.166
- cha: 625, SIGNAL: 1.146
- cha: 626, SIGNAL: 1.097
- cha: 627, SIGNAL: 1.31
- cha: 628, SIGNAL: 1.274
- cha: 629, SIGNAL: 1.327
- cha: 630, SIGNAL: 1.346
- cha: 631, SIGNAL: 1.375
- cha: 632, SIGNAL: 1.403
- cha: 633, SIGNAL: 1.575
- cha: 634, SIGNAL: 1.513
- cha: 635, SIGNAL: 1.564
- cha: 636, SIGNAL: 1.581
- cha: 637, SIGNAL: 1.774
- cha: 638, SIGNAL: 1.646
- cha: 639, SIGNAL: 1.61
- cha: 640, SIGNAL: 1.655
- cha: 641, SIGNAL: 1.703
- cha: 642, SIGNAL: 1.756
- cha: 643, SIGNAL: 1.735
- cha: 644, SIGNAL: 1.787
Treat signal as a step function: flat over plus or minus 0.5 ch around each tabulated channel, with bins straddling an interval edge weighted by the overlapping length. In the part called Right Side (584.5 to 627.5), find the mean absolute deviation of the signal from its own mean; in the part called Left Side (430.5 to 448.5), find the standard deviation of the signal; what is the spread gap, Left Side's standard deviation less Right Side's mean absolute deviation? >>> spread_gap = -0.09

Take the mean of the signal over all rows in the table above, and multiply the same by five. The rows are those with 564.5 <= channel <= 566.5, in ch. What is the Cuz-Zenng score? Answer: 6.8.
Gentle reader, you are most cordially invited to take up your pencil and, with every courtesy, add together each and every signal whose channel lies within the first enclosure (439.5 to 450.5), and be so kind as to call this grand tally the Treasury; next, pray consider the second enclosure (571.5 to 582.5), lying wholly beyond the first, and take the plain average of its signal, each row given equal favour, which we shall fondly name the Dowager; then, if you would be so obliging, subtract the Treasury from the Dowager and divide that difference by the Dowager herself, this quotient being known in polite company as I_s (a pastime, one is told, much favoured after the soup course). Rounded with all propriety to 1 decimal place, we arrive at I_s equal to -8.5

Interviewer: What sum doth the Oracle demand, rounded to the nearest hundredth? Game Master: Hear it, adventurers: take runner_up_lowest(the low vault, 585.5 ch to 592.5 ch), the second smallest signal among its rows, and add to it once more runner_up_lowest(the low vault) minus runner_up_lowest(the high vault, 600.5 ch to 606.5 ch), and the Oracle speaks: 1.69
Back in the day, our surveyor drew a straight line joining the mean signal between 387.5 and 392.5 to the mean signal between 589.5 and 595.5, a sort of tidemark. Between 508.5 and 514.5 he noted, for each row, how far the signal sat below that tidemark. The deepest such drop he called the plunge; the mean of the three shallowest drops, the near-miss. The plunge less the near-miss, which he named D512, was 0.159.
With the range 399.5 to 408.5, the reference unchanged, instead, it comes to 0.162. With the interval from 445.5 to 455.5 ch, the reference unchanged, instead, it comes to 0.223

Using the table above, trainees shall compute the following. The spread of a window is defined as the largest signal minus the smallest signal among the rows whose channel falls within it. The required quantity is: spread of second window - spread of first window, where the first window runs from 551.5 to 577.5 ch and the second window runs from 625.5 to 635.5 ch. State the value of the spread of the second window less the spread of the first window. 0.06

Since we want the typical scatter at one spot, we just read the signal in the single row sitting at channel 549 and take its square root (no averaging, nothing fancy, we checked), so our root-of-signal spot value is 1.21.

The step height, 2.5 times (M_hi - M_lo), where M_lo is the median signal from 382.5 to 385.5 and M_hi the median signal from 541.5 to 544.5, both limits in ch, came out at 1.13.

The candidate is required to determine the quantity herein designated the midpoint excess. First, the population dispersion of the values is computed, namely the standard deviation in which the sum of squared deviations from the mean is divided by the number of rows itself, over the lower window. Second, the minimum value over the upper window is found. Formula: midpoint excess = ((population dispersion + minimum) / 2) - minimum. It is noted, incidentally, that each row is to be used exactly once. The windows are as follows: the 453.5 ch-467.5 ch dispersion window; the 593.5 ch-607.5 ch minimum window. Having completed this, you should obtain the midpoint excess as -0.69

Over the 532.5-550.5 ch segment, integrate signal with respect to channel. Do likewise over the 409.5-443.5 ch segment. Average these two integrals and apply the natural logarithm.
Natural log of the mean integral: 3.5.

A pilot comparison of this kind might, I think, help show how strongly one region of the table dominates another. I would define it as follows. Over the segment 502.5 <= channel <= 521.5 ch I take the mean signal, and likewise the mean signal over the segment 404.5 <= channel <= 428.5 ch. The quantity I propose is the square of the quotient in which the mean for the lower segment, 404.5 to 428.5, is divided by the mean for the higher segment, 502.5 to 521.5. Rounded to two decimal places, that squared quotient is 0.87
